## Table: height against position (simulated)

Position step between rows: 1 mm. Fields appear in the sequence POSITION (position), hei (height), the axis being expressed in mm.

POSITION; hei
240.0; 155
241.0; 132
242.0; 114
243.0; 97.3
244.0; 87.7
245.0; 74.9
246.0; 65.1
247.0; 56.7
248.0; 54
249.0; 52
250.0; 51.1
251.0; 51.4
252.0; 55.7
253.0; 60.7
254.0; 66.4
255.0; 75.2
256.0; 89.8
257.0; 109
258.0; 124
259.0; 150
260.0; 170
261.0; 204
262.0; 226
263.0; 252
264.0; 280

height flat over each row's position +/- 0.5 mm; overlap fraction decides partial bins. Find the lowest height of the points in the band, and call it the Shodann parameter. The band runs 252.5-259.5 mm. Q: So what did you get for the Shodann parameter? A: 60.7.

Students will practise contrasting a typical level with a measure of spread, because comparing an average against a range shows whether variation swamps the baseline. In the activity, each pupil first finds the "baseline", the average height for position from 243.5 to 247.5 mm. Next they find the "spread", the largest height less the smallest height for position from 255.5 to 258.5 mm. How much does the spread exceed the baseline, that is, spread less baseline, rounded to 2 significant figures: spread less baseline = -37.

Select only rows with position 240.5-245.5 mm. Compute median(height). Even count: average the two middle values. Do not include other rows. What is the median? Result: 97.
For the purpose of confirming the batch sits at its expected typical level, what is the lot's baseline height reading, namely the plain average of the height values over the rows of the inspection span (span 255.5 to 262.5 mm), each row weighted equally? 153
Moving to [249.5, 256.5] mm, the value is 64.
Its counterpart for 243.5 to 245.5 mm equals 81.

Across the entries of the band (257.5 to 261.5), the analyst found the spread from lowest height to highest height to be 80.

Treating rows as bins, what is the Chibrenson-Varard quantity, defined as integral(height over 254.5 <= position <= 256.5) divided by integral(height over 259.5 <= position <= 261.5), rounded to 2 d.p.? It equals 0.44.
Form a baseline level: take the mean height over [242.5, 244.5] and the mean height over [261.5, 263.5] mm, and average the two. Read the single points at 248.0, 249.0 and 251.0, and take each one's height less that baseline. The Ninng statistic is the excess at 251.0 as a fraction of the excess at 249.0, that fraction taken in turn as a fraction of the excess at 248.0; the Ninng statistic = -0.009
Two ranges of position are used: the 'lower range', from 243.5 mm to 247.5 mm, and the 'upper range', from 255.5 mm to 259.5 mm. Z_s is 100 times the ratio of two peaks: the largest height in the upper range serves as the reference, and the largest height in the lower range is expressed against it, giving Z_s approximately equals 58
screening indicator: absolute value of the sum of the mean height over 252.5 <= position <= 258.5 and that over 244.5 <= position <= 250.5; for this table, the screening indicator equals 146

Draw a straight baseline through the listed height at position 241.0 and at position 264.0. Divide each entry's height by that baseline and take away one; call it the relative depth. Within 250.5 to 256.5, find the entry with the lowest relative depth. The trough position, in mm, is 251.0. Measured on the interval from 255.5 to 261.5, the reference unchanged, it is 256.0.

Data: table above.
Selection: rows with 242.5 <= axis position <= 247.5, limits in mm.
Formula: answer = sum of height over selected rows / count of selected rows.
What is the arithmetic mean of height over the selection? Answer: 76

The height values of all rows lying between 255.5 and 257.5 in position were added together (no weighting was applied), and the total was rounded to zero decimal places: 199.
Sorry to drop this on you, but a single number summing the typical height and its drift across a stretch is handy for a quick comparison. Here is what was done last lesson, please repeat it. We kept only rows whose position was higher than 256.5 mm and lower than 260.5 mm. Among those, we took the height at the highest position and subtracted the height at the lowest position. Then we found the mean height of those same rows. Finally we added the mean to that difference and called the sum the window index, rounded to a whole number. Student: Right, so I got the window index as 199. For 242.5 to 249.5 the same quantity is 24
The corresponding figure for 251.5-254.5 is 72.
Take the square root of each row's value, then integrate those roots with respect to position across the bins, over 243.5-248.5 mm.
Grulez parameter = 41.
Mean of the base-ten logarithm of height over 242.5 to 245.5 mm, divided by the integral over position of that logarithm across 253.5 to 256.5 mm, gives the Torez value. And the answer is 0.342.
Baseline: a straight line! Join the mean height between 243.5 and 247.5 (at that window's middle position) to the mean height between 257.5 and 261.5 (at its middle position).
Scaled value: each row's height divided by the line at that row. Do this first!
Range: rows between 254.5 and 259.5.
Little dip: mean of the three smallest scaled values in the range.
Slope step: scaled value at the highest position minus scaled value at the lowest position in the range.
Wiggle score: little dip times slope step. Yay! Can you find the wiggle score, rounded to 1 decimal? 0.2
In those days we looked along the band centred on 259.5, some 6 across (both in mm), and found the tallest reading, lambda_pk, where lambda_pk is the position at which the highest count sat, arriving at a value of 262.0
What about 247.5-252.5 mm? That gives 252.0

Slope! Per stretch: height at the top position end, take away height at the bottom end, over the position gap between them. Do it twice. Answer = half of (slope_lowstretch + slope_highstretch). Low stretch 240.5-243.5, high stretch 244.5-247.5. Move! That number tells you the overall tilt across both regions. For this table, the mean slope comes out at -13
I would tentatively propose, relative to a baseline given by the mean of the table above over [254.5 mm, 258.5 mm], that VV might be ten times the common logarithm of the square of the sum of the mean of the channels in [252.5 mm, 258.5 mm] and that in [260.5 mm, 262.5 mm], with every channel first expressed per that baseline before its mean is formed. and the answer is 9.7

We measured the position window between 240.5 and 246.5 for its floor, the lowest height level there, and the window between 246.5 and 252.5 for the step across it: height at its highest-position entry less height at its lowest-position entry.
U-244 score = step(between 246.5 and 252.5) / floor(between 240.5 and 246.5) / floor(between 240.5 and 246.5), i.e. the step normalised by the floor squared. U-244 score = 0.00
